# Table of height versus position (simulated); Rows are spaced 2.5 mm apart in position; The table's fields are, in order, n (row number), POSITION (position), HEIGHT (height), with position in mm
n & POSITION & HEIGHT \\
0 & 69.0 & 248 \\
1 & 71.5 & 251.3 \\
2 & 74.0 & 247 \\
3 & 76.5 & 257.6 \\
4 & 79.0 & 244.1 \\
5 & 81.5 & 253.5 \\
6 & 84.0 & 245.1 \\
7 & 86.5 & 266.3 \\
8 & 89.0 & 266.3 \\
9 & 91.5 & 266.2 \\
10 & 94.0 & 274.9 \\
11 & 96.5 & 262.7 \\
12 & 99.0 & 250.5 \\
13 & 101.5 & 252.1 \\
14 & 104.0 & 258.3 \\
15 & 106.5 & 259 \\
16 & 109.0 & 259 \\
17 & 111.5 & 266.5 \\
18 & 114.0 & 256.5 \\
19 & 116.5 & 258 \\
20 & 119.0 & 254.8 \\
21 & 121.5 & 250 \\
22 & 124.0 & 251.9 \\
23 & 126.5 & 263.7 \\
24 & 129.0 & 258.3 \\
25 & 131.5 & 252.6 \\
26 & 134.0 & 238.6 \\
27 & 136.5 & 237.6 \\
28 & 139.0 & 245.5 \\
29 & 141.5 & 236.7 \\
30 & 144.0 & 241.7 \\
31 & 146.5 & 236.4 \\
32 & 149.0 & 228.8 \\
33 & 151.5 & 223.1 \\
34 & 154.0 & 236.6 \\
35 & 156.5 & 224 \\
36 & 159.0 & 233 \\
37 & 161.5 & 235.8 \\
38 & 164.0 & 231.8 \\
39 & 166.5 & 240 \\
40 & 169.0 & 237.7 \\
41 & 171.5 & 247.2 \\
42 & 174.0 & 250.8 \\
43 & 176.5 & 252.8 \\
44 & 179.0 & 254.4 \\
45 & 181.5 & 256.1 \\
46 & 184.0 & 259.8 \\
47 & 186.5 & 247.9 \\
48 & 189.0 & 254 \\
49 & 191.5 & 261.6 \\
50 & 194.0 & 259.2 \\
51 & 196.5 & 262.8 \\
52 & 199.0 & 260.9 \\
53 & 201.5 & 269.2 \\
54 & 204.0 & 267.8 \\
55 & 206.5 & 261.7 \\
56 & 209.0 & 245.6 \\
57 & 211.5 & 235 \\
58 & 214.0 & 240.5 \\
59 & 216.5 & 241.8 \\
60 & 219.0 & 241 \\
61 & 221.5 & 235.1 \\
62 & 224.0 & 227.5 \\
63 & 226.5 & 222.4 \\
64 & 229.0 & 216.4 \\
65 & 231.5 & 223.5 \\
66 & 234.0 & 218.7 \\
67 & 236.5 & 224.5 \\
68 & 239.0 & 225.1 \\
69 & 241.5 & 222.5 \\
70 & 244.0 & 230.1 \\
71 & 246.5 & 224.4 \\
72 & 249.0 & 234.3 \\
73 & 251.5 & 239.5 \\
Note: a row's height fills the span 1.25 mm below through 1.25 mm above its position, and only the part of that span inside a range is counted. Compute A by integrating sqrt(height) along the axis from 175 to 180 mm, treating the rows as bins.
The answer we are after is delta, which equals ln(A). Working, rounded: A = 79.6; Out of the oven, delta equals 4.38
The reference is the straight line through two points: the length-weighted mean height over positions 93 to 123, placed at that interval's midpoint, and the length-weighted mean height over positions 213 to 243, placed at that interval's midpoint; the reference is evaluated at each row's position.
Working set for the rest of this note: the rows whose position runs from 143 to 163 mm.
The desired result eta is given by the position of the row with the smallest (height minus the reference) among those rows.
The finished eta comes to 151.5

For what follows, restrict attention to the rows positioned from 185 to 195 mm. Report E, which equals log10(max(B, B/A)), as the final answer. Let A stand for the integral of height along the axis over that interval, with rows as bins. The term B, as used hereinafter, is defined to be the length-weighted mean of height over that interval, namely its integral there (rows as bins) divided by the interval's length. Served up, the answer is 2.41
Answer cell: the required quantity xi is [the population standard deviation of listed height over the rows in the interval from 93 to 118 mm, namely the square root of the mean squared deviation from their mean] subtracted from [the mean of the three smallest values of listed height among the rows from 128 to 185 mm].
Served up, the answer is 219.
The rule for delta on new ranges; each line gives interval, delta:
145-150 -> 4.34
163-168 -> 4.34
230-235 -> 4.31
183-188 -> 4.38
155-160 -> 4.33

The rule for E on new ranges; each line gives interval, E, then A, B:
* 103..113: 2.42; 2607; 261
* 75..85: 2.40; 2501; 250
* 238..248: 2.35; 2258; 226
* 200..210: 2.42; 2615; 261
